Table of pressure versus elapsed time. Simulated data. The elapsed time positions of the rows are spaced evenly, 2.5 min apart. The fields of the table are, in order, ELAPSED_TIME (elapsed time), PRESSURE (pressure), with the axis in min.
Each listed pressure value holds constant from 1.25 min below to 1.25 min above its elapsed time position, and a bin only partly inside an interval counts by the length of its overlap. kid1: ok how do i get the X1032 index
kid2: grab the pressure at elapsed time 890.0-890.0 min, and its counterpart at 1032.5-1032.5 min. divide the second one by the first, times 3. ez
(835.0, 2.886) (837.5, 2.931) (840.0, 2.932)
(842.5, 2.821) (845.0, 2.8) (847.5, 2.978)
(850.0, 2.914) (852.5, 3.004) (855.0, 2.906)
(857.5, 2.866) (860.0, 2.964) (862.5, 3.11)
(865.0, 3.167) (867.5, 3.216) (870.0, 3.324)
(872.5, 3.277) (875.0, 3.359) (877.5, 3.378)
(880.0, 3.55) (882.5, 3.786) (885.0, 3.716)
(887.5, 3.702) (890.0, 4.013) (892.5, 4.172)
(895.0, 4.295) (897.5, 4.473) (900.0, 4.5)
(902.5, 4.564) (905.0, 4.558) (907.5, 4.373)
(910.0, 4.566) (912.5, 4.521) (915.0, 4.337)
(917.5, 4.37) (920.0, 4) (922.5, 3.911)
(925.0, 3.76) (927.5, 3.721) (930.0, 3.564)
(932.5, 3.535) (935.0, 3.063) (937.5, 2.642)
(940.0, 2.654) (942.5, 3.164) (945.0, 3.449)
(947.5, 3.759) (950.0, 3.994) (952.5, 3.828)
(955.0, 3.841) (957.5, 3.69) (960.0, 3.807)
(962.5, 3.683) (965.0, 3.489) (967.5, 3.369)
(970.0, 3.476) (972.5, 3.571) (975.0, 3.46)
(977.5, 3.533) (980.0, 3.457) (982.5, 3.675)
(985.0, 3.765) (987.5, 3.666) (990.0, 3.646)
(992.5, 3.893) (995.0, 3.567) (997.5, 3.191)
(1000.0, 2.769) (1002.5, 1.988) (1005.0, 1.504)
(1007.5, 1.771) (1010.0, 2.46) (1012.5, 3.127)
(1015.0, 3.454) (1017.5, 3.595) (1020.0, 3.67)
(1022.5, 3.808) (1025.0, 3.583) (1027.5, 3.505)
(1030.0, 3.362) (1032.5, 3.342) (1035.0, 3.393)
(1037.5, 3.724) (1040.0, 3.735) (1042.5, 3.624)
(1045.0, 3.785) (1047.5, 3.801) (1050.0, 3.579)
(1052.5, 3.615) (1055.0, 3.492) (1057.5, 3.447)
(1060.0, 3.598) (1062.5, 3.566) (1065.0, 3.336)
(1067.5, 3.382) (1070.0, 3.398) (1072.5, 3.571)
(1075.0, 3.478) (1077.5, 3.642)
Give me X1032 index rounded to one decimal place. 2.5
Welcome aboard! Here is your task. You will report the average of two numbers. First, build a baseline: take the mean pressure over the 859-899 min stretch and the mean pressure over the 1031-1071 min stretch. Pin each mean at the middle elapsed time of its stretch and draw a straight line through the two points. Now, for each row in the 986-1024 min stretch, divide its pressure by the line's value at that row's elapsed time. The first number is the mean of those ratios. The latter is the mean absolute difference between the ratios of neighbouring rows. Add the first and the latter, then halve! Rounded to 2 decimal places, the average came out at 0.48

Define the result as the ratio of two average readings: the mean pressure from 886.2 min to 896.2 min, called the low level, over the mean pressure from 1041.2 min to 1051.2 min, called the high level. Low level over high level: 1.09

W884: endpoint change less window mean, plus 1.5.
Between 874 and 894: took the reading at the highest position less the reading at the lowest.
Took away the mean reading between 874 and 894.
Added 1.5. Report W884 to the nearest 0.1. -1.4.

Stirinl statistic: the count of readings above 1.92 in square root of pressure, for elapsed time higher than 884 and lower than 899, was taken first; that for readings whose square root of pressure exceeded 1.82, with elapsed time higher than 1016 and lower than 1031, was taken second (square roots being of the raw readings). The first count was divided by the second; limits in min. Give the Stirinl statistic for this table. 1.00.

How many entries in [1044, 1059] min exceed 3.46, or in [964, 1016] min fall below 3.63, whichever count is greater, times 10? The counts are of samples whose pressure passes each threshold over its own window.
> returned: 160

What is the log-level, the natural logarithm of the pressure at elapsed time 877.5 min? 1.22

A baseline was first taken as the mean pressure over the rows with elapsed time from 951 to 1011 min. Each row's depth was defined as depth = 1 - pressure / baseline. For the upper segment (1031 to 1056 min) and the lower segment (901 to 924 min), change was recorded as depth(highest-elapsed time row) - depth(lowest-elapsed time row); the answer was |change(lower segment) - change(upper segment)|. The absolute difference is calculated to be 0.24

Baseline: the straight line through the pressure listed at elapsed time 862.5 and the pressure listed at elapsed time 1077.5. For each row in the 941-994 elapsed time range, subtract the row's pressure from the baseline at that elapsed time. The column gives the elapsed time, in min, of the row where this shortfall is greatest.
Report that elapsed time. 942.5 min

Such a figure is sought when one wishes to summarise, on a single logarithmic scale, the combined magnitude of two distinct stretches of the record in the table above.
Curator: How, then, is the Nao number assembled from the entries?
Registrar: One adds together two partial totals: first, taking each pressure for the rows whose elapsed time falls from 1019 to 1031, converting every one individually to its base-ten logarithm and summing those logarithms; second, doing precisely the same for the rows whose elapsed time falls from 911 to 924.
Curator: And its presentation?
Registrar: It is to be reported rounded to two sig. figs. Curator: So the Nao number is 5.9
